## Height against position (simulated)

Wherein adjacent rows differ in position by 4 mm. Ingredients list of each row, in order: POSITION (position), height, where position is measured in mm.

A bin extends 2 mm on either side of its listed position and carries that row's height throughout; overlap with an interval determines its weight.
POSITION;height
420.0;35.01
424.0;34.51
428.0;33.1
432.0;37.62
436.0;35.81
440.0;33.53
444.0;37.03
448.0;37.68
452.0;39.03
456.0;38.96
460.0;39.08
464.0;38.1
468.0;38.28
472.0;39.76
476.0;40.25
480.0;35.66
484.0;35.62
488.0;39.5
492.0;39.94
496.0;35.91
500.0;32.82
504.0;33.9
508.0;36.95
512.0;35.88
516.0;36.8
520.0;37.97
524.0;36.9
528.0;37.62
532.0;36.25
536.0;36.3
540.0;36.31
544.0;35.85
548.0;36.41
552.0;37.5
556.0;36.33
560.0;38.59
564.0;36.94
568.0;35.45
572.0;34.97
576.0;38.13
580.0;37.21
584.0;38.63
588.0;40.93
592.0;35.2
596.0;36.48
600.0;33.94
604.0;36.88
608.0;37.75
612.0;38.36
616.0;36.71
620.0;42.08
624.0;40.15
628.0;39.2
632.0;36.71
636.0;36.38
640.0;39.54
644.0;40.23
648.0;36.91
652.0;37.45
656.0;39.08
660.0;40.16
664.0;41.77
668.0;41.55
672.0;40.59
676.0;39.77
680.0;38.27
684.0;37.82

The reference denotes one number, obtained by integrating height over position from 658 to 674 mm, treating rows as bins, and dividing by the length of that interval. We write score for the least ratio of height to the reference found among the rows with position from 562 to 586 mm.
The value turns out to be 0.853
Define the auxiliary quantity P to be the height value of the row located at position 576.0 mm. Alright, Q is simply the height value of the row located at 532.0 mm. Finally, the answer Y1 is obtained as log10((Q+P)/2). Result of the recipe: 1.57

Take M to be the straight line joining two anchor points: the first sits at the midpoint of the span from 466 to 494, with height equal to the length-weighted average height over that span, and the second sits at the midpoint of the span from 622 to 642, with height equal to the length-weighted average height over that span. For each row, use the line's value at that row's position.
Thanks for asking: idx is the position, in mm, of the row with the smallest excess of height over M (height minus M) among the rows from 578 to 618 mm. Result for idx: 600.0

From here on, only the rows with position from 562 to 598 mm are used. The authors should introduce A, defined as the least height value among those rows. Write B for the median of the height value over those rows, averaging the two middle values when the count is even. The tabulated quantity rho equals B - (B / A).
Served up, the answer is 35.9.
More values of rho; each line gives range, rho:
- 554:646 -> 36.1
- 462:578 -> 35.7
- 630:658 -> 36.4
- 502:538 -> 35.7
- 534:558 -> 35.3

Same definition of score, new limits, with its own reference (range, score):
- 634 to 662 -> 0.887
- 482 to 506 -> 0.800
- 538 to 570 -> 0.864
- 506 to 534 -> 0.875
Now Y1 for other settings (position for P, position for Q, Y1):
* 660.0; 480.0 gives 1.58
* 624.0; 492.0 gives 1.60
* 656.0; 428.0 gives 1.56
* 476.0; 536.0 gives 1.58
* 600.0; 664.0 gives 1.58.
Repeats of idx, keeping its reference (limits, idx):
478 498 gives 484.0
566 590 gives 572.0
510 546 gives 544.0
